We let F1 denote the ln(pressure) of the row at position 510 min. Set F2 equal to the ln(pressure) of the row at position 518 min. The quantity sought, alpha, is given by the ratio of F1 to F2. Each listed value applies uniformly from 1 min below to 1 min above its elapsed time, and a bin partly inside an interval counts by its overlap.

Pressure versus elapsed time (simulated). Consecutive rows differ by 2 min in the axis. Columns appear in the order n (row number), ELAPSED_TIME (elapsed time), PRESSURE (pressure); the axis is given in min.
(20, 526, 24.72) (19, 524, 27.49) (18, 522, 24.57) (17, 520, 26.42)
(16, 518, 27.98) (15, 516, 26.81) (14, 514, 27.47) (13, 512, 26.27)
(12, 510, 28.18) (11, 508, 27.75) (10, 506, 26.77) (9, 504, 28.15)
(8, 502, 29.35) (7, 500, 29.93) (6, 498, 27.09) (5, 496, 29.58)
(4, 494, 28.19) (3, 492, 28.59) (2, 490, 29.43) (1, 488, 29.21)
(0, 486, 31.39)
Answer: 1.00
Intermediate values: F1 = 3.34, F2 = 3.33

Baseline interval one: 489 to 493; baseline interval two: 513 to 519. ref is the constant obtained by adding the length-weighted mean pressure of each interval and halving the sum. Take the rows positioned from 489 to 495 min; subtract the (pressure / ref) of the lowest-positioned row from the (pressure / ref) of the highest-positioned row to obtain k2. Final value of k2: -0.04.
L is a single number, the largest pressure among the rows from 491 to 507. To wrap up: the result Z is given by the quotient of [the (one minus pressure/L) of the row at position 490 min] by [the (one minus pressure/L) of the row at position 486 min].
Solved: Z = -0.3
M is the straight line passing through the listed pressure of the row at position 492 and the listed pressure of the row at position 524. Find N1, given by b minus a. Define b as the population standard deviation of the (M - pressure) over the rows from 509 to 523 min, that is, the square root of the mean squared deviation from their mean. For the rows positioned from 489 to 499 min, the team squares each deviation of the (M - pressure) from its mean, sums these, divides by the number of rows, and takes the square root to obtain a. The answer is 0.2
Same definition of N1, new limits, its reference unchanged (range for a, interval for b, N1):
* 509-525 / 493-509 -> 0.0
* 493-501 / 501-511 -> -0.4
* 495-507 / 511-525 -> -0.1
